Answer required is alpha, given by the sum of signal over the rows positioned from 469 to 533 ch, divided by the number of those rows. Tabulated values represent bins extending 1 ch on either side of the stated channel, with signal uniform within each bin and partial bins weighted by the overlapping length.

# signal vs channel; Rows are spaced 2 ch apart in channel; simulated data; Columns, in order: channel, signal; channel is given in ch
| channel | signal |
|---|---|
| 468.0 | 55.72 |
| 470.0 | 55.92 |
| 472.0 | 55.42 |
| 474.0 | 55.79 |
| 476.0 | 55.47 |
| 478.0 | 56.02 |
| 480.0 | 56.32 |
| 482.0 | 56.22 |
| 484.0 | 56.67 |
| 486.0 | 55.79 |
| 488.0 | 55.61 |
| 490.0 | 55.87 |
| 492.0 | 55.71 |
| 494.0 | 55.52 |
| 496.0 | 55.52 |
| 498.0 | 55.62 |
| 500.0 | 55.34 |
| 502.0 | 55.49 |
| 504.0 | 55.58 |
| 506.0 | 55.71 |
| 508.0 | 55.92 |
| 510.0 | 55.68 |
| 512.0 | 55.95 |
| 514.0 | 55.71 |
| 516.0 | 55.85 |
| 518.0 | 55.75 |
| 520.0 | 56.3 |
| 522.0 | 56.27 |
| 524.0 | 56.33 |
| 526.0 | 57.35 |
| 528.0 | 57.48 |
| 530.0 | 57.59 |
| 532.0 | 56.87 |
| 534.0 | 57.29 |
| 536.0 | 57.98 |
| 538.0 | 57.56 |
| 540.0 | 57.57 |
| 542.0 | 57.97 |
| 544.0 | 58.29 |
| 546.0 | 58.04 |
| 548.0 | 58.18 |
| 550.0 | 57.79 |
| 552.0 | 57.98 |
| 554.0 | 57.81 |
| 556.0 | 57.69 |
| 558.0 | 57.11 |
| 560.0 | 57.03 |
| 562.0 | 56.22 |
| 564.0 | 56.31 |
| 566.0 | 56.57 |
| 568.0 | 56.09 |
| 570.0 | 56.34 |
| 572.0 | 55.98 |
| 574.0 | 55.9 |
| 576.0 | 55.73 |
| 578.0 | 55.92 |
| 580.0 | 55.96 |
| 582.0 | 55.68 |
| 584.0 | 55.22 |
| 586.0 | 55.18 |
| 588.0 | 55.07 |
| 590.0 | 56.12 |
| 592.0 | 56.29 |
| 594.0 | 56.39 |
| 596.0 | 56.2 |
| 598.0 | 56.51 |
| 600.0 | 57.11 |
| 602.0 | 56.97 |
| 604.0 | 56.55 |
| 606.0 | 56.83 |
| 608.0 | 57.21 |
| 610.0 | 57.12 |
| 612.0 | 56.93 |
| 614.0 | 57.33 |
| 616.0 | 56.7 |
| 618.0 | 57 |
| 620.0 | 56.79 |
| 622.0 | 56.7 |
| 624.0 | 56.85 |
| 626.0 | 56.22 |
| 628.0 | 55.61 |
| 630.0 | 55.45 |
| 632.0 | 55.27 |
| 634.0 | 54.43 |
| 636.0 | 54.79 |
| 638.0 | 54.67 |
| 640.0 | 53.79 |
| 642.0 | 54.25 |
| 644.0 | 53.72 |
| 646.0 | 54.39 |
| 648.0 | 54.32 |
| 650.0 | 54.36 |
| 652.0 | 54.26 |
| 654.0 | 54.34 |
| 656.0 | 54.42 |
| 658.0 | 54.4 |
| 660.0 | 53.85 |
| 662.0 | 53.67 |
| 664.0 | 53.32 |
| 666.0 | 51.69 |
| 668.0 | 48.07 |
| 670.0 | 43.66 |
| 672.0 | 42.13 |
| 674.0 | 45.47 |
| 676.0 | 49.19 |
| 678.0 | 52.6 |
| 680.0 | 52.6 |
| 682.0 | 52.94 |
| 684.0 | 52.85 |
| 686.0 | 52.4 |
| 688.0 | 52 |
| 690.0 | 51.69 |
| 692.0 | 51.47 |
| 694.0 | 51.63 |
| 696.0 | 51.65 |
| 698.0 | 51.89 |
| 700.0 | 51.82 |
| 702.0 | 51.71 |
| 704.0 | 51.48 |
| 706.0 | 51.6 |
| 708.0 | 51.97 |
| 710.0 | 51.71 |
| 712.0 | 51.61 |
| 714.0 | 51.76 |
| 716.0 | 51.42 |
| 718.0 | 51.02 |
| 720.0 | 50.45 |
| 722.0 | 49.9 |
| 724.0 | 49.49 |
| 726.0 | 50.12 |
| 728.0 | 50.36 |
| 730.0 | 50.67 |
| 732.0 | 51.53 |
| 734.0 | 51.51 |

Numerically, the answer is 56.0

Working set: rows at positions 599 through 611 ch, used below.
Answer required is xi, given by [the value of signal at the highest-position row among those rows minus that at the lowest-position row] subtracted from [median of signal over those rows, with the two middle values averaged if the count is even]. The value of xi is 57.0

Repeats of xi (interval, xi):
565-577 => 56.9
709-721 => 52.8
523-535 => 56.4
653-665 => 55.1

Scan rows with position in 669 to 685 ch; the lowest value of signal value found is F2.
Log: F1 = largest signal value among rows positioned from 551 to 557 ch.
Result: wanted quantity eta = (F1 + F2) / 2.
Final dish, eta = 50.1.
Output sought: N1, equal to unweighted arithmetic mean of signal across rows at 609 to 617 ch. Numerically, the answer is 57.0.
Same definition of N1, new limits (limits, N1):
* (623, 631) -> 56.0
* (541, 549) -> 58.1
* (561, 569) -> 56.3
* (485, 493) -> 55.7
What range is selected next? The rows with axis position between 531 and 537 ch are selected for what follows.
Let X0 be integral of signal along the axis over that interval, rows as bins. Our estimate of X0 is 344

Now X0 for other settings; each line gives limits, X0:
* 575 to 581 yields 335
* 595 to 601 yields 340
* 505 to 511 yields 335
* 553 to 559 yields 345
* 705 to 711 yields 311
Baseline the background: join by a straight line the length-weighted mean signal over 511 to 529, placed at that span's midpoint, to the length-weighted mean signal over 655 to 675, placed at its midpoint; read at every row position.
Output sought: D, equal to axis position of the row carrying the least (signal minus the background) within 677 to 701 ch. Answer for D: 692.0 ch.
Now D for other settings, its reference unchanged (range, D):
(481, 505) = 488.0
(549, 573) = 562.0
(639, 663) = 640.0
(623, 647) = 640.0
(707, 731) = 724.0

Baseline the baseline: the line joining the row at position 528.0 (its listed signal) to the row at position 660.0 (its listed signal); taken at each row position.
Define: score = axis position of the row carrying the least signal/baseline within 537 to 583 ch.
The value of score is 576.0 ch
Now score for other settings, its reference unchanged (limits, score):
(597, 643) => 640.0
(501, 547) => 502.0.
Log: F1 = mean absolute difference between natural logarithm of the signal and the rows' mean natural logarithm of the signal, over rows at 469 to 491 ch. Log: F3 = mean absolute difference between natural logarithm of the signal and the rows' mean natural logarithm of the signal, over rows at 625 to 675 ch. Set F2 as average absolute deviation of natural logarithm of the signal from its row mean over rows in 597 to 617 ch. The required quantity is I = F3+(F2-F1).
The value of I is 0.052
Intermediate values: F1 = 0.005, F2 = 0.004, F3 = 0.054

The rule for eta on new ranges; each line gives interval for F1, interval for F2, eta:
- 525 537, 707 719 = 54.5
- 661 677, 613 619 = 55.2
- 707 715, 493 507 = 53.7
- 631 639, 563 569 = 55.7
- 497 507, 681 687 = 54.1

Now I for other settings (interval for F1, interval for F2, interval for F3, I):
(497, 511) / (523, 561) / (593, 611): 0.010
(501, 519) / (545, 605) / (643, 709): 0.048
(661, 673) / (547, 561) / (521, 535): -0.072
